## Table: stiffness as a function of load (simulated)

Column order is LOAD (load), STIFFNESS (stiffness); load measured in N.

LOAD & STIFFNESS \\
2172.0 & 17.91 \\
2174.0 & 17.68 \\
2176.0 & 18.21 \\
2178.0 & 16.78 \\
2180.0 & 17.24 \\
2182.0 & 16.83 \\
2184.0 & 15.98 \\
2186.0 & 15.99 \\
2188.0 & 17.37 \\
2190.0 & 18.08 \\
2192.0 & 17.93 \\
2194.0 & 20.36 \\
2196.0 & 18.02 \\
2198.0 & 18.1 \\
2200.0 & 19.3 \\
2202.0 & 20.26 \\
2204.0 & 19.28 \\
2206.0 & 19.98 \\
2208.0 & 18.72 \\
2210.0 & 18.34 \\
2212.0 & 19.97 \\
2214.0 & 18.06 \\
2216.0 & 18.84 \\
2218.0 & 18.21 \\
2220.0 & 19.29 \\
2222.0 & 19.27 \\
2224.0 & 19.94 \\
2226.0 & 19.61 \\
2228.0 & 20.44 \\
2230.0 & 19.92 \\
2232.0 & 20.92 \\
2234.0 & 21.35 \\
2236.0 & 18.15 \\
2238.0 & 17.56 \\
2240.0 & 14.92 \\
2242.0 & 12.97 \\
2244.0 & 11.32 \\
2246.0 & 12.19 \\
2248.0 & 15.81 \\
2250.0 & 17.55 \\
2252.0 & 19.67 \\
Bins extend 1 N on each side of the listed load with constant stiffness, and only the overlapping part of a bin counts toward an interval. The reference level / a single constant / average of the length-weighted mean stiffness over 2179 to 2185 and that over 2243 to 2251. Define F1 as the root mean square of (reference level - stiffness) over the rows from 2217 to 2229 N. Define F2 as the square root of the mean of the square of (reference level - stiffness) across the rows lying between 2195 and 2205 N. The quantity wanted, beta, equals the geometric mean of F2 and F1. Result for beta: 3.8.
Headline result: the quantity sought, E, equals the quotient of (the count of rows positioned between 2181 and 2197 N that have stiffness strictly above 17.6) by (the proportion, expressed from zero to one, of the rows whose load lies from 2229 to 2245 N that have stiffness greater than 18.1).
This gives 8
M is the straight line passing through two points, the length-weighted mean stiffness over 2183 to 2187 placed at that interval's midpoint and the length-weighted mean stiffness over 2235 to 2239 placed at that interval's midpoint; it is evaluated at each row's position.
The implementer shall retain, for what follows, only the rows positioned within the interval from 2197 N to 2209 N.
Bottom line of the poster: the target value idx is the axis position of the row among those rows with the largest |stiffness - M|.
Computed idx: 2202.0 N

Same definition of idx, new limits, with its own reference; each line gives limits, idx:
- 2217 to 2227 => 2224.0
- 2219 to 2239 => 2234.0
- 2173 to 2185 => 2176.0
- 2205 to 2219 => 2206.0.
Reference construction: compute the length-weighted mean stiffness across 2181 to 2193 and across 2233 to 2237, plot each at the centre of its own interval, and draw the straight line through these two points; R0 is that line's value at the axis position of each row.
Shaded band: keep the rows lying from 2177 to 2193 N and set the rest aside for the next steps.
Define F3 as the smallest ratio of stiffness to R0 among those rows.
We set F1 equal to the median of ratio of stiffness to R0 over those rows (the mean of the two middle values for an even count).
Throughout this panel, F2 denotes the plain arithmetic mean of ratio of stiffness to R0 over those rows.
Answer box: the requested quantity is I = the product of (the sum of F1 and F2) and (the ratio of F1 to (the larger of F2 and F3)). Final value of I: 2.04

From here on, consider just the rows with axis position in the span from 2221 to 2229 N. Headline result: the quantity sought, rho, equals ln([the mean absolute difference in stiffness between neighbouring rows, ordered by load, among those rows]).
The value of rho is -0.5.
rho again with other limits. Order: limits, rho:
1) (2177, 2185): -0.6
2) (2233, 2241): 0.8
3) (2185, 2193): -0.3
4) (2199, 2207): -0.1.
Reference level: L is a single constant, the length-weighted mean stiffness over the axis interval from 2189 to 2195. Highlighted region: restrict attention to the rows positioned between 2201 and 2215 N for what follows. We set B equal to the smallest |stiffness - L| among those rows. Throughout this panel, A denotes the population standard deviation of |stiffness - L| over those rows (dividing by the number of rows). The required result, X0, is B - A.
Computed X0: -0.39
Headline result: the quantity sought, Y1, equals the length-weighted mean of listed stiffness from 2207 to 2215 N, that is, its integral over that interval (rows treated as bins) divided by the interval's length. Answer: 18.8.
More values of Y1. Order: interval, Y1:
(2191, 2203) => 19.0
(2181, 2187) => 16.3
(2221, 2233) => 20.0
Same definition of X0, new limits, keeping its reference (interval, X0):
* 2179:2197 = -0.04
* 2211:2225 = -0.32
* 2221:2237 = -0.21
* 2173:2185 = -0.13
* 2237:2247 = -1.00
